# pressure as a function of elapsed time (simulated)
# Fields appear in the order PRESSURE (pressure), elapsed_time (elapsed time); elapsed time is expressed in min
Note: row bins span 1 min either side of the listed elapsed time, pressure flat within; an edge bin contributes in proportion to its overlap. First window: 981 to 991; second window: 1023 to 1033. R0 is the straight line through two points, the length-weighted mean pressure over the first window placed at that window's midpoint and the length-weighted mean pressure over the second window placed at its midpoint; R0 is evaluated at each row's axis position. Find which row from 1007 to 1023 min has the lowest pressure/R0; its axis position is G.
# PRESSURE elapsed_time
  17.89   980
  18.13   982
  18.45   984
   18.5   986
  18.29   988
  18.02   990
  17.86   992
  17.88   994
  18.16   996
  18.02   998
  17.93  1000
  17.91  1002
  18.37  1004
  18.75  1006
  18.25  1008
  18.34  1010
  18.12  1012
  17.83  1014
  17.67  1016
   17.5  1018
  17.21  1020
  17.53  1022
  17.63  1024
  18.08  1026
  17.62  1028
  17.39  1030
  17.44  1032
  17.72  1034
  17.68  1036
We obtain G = 1020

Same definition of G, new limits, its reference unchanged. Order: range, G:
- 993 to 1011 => 994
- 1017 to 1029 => 1020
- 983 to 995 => 992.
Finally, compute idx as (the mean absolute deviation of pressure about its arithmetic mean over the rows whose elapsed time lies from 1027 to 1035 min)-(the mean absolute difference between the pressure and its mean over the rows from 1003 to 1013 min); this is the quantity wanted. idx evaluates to -0.03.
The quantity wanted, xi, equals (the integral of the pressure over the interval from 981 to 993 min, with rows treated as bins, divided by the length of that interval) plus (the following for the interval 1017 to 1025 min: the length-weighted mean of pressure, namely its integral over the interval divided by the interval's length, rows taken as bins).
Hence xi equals 35.7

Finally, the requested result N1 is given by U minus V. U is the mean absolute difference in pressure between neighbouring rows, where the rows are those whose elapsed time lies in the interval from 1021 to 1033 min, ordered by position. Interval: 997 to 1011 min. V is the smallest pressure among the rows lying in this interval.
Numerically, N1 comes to -17.65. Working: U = 0.258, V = 17.91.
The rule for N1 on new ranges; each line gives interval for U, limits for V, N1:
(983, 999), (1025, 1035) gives -17.23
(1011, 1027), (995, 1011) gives -17.66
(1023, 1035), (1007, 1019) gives -17.21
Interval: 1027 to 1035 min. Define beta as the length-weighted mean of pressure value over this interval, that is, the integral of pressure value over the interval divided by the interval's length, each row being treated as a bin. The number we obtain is 17.5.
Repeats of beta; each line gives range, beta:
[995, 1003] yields 18.0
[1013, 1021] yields 17.6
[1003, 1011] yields 18.4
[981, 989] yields 18.3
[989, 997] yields 18.0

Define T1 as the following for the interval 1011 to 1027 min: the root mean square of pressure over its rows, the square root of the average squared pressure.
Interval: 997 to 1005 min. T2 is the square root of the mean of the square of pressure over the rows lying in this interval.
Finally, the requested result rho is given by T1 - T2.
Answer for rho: -0.36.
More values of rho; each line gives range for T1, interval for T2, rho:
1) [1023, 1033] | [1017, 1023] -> 0.22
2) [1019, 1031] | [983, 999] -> -0.57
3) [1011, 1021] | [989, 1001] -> -0.31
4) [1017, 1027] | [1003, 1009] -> -0.87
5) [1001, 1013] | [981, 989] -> -0.05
